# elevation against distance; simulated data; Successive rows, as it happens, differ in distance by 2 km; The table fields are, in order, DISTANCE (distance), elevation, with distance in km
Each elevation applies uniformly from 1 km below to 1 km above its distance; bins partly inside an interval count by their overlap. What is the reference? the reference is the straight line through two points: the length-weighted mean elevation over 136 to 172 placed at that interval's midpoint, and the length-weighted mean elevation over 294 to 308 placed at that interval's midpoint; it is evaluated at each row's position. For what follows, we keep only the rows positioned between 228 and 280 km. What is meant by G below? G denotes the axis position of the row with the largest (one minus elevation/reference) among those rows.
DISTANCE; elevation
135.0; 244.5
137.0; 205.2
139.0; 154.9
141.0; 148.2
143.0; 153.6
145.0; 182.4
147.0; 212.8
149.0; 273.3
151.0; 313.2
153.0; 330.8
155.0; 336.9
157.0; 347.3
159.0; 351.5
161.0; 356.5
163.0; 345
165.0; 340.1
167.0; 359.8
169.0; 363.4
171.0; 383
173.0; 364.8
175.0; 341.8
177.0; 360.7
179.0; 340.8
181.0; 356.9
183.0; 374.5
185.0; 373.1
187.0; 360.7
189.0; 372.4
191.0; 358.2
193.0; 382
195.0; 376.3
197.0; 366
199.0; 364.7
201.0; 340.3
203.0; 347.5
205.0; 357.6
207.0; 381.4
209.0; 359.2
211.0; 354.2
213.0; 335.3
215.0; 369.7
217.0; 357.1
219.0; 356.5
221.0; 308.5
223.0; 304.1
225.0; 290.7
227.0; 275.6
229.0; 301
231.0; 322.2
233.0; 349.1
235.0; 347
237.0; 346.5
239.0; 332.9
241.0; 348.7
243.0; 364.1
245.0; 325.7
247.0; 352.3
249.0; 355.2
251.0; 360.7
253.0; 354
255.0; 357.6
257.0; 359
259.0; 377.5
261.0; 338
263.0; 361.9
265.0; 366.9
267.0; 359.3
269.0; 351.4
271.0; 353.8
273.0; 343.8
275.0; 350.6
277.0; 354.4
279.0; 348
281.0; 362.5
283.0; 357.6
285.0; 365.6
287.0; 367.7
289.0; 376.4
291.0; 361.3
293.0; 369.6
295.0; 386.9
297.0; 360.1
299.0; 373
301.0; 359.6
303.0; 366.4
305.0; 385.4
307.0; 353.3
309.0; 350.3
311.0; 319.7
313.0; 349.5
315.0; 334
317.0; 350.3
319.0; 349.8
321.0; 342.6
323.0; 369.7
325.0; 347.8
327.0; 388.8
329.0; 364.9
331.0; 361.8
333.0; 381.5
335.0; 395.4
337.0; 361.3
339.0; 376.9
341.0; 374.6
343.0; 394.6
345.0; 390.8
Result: 229.0 km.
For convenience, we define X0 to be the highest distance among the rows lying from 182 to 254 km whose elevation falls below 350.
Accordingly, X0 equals 245.0 km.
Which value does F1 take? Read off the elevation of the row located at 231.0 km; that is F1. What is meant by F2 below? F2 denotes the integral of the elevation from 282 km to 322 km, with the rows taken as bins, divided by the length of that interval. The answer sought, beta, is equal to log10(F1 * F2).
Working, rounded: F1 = 322.2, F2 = 359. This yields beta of 5.06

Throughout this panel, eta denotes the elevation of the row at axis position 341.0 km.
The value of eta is 374.6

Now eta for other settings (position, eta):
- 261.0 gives 338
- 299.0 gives 373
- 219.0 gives 356.5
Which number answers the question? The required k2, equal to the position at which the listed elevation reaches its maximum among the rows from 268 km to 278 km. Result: 277.0 km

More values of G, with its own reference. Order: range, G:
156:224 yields 223.0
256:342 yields 311.0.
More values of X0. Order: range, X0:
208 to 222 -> 221.0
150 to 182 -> 179.0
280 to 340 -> 325.0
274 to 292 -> 279.0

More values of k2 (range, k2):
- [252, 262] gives 259.0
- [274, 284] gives 281.0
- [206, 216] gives 207.0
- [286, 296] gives 295.0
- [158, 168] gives 167.0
